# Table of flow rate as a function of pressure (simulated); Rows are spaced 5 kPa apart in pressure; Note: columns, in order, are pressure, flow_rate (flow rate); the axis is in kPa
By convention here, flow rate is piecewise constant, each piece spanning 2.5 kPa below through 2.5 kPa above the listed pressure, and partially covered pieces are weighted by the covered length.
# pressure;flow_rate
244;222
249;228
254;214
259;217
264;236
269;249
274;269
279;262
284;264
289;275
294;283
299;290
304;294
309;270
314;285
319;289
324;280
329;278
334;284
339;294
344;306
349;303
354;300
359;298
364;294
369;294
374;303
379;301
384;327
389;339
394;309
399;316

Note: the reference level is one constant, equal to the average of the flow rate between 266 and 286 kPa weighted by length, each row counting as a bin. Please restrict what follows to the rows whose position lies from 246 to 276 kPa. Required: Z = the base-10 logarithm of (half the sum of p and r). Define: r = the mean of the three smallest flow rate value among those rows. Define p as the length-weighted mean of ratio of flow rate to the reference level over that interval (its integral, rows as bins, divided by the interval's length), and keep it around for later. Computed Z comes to 2.04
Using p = 0.90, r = 220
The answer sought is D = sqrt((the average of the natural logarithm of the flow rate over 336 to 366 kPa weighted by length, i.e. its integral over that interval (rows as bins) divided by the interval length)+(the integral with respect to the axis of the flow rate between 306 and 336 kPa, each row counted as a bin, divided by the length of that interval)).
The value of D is 16.9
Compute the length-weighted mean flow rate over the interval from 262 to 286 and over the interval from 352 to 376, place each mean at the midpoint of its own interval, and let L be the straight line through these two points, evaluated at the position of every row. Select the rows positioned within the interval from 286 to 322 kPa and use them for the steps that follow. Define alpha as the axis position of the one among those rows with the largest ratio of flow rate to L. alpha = 304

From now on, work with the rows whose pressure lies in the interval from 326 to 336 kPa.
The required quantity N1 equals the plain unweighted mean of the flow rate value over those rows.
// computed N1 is 281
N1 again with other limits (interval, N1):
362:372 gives 294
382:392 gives 333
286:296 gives 279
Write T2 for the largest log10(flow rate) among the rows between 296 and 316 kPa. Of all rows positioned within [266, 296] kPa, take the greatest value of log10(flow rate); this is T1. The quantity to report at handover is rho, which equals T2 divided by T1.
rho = 1.01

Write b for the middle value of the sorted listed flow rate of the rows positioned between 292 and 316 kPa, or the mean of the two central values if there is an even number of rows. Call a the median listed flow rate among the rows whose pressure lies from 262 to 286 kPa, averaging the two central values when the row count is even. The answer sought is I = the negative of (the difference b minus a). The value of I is -23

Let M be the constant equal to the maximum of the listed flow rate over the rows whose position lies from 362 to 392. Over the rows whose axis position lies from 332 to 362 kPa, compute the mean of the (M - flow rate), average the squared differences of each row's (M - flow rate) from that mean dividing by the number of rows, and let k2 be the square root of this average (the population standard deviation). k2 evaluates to 7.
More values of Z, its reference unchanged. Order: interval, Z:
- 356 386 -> 2.17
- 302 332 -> 2.14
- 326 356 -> 2.16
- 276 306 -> 2.13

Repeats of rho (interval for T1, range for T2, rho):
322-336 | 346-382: 1.01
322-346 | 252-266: 0.95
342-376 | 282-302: 0.99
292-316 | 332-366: 1.01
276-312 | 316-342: 1.00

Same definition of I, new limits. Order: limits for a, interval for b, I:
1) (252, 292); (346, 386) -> -45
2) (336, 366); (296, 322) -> 10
